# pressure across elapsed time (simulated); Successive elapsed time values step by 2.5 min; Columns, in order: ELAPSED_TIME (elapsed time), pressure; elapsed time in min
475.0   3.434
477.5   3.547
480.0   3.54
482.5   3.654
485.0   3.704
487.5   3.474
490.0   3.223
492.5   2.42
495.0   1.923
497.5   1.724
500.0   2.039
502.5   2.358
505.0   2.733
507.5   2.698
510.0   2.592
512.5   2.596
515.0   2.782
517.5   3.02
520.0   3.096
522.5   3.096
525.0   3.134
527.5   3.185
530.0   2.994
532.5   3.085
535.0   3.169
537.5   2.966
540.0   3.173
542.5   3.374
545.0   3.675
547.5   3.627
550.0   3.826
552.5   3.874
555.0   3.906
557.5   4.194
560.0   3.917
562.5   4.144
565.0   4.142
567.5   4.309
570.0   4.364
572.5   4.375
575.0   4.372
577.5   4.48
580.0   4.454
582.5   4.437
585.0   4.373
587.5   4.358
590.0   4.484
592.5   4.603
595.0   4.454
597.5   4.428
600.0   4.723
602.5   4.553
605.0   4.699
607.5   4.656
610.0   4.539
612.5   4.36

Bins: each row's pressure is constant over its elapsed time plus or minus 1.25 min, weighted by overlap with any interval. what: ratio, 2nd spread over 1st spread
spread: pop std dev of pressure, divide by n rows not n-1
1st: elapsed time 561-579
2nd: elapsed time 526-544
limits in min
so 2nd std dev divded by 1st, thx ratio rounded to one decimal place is 1.1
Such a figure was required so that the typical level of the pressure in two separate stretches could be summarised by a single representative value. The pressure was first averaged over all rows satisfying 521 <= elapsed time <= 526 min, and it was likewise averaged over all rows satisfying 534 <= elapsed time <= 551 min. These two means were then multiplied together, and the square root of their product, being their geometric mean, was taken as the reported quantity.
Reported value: 3.3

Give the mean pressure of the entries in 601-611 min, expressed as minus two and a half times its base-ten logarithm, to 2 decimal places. -1.66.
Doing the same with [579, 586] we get -1.61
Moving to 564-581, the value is -1.60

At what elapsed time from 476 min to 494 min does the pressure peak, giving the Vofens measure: 485.0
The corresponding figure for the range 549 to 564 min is 557.5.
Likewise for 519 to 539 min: 527.5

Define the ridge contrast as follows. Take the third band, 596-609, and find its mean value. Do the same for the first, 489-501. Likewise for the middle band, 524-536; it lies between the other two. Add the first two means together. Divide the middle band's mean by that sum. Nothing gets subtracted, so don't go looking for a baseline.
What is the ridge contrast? 0.45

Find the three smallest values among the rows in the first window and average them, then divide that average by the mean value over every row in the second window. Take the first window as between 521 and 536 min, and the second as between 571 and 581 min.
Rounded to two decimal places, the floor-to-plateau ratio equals 0.69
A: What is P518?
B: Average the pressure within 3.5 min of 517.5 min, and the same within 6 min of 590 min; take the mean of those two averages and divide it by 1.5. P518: 2.47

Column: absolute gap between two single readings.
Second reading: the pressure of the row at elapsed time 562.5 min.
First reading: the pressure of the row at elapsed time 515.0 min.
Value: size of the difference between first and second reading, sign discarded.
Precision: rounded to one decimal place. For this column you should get 1.4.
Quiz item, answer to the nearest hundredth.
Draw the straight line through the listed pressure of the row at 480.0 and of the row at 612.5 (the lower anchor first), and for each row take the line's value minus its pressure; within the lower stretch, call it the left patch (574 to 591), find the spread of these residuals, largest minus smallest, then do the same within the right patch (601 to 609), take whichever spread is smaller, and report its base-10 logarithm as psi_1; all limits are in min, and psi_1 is -0.88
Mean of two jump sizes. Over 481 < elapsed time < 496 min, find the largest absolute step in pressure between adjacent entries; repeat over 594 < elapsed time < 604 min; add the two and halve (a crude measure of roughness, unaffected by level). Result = 0.55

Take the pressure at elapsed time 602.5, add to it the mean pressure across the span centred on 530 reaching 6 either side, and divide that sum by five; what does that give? 1.5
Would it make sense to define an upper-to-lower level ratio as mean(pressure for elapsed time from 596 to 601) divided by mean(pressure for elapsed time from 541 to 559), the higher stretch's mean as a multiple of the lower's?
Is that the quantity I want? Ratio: 1.21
